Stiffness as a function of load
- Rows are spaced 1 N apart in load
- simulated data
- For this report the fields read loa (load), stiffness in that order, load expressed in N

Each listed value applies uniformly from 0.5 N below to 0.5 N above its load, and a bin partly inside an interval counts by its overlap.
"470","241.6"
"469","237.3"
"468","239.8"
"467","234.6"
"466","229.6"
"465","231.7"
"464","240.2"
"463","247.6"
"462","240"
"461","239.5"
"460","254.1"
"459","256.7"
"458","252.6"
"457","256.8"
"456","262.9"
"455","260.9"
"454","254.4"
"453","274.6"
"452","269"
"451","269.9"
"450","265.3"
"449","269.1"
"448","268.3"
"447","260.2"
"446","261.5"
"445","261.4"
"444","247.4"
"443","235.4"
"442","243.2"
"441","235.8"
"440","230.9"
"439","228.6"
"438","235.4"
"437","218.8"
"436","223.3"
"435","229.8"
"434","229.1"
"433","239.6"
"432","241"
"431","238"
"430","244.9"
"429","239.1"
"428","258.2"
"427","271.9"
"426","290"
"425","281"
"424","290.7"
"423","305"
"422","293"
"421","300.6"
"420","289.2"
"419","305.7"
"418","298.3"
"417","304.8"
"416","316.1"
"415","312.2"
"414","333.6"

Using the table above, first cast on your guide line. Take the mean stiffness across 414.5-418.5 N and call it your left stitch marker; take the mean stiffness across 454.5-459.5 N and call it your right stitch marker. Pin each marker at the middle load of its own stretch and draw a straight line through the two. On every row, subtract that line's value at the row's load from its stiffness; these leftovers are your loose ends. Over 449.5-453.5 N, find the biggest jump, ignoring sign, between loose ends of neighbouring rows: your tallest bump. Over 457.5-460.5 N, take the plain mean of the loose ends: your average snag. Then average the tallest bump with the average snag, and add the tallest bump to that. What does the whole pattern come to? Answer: 10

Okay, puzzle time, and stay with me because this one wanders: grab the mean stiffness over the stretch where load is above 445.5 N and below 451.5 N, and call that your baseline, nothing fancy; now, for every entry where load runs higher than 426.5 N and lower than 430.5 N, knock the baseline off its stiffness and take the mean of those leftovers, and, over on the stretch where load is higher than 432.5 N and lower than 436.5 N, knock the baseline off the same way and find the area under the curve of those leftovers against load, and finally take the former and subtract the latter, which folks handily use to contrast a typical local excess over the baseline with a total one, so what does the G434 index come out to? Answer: 129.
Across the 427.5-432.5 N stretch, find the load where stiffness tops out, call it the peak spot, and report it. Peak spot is 428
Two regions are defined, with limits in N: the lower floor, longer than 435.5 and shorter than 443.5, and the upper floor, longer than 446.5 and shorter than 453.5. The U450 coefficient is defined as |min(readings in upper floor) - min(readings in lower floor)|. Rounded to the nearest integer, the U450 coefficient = 41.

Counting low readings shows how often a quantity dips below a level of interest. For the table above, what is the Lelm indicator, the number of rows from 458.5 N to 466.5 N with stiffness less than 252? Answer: 6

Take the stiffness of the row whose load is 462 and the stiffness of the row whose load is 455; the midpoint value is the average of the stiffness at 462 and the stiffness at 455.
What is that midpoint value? 250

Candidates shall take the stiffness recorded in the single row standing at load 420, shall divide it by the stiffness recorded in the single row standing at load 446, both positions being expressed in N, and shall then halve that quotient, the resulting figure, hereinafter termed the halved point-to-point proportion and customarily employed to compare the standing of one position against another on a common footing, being 0.55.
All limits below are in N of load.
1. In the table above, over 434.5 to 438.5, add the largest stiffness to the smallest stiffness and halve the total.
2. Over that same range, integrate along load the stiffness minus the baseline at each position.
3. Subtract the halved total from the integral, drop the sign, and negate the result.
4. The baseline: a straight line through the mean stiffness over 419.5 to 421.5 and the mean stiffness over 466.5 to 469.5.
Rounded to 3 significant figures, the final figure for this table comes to -422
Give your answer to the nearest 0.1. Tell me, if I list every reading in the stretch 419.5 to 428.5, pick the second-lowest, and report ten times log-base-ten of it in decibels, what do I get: 24.3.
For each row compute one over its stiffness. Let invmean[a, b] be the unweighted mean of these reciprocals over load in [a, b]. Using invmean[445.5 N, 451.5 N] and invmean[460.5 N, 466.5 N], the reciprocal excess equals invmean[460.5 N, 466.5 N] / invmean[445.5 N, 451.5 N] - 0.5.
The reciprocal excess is 0.62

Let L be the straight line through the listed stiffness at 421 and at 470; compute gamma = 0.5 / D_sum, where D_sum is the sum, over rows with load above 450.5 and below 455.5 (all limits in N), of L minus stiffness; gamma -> -0.027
